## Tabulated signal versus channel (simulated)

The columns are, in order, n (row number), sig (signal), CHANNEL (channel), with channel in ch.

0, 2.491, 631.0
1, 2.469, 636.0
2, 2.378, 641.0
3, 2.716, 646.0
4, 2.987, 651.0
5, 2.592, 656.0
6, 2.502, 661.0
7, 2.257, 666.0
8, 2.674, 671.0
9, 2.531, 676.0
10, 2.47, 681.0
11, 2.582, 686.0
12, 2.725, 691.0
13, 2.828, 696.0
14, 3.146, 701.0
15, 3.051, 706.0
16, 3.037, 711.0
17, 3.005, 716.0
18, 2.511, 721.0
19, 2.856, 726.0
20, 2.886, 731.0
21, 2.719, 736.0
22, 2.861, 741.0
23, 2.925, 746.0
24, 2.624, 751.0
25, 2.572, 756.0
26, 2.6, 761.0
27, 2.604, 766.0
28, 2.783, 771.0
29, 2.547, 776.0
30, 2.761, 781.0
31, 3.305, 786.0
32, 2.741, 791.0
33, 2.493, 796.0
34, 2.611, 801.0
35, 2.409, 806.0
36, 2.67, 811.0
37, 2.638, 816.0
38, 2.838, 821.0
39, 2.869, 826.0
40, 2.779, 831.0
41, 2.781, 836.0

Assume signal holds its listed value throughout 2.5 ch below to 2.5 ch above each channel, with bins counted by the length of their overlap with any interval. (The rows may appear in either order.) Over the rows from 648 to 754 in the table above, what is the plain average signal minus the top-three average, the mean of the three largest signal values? -0.33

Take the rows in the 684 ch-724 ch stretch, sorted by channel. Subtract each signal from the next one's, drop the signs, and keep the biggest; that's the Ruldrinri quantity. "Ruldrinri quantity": 0.49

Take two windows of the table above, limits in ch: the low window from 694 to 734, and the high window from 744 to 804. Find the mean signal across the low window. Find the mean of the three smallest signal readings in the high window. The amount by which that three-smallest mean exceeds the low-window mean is -0.38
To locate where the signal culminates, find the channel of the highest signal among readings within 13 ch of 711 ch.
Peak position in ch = 701.0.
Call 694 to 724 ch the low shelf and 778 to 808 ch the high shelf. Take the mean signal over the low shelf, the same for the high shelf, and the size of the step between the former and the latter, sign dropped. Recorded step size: 0.21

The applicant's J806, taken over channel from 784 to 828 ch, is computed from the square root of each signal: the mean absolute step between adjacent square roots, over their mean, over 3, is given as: 0.013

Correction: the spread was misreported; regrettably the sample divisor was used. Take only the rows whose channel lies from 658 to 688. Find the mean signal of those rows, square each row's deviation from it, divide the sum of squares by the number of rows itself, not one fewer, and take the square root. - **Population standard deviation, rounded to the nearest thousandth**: 0.128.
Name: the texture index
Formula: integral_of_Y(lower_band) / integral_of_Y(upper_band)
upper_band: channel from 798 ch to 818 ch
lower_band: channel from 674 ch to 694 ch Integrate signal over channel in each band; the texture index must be 1.00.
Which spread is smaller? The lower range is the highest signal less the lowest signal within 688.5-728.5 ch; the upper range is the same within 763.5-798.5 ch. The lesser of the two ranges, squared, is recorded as 0.403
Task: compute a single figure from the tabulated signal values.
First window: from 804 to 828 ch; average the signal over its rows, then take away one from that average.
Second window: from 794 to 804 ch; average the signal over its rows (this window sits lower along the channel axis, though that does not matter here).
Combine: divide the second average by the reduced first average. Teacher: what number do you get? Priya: 1.51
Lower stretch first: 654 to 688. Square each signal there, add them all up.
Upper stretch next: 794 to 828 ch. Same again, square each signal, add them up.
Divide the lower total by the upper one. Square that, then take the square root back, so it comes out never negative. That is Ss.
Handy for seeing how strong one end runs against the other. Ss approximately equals 0.90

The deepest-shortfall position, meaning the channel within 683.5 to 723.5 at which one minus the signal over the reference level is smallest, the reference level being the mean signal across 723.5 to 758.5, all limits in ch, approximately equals 701.0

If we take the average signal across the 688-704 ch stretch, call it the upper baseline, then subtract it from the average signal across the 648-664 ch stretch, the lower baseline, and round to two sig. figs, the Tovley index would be -0.21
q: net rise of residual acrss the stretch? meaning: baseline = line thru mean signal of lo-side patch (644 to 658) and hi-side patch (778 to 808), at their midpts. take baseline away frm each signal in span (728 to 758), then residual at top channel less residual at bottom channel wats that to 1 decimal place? -0.3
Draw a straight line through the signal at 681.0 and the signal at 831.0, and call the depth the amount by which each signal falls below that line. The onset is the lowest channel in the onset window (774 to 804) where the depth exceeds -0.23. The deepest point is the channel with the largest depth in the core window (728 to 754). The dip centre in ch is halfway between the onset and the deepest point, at 763.5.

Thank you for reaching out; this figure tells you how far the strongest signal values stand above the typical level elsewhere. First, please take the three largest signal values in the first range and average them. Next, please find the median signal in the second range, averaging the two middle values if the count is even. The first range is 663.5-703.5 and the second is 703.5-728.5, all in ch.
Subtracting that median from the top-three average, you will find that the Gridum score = -0.1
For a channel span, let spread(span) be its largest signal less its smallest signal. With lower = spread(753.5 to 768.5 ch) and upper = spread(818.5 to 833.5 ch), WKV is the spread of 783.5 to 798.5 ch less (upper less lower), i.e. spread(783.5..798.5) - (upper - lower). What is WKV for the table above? 0.75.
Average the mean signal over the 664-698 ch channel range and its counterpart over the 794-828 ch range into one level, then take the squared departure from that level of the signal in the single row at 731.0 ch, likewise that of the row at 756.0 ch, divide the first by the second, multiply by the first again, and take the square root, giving 1.8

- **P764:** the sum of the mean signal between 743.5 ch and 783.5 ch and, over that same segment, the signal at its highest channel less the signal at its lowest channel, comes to 2.51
